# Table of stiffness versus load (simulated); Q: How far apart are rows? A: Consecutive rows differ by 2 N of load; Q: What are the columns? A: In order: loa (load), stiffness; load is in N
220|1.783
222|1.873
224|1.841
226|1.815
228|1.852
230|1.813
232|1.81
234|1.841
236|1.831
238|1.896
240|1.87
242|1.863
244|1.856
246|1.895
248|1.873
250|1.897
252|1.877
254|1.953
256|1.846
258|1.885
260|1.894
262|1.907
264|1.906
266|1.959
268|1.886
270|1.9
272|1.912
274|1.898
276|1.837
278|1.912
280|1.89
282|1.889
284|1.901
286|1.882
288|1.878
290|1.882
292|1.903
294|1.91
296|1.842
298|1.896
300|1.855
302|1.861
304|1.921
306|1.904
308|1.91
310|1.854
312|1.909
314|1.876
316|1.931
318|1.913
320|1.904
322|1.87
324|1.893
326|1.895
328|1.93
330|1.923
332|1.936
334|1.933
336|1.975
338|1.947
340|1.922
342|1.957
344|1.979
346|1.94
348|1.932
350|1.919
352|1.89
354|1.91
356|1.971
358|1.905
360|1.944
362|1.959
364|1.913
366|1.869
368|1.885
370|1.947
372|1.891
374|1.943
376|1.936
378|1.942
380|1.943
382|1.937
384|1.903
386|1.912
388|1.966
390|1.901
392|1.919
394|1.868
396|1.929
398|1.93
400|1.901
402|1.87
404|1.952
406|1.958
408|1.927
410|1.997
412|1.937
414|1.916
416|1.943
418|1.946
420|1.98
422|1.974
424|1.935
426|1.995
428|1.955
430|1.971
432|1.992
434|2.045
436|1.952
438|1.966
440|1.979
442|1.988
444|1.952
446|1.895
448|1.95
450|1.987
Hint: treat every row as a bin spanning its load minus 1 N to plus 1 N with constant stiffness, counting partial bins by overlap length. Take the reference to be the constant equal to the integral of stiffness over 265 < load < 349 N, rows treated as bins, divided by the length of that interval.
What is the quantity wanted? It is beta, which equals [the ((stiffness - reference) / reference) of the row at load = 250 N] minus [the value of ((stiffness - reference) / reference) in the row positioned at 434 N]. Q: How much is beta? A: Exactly -0.08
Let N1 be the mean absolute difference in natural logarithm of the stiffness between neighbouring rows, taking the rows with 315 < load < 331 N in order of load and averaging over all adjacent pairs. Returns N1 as 0.010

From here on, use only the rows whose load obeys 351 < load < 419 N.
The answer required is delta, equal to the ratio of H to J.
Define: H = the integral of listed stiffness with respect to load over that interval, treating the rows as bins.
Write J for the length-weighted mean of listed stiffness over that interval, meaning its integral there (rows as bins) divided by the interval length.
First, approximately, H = 131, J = 1.93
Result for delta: 68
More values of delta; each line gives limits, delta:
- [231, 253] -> 22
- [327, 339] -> 12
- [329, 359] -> 30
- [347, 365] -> 18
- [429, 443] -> 14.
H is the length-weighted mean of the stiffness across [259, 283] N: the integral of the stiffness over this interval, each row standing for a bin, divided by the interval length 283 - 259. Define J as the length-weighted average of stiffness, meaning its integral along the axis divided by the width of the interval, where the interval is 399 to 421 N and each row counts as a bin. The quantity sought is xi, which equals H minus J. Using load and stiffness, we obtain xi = -0.04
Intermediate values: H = 1.90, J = 1.94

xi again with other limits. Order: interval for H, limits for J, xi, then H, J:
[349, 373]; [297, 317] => 0.03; 1.92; 1.89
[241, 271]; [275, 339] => -0.01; 1.89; 1.90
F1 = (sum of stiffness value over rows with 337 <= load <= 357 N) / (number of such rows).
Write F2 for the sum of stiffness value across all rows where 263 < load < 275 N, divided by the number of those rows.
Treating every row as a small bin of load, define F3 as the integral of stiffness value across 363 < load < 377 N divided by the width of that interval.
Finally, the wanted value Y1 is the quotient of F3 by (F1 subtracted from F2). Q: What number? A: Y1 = -72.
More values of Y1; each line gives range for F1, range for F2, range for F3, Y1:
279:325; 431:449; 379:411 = 25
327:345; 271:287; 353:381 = -35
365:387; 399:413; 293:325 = 121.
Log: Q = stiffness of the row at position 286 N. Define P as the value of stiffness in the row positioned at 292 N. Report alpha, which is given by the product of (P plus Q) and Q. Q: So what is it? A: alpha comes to 7.1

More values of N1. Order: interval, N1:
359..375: 0.022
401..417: 0.022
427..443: 0.016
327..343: 0.011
